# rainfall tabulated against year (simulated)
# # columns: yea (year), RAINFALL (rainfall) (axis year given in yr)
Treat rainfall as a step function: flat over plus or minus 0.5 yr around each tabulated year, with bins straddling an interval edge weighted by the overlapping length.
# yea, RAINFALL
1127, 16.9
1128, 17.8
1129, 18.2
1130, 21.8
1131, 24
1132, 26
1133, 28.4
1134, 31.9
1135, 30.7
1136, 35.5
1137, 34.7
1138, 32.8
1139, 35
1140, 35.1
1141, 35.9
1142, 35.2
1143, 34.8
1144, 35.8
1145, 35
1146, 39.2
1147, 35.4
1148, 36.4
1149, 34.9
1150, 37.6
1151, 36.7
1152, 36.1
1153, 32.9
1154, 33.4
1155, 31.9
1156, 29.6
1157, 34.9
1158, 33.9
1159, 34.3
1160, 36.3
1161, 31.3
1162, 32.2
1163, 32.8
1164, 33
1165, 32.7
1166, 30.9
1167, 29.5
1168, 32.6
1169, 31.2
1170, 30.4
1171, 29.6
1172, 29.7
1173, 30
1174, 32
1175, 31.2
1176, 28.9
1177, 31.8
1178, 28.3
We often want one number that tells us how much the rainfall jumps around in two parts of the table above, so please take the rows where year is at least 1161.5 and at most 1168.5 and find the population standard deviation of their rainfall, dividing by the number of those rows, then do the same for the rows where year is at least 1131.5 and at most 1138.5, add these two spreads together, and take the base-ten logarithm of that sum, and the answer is 0.64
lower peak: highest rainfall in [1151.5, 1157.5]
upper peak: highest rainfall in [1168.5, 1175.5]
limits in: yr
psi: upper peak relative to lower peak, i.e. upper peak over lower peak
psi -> 0.89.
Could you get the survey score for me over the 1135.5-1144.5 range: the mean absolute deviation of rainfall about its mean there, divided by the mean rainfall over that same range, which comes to 0.017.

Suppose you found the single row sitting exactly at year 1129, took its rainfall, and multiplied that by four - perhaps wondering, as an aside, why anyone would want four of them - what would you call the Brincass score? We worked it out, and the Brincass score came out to 73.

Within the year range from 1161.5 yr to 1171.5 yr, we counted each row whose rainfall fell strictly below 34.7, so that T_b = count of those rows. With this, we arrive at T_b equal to 10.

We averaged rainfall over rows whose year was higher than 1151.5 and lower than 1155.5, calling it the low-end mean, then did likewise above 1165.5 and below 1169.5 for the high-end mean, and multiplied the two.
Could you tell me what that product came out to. 1043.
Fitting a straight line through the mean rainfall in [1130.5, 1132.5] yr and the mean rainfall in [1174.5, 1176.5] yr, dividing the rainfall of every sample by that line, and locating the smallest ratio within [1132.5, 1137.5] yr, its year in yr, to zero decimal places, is 1133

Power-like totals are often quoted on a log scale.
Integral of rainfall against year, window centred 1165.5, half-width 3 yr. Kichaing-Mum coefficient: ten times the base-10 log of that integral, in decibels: 22.8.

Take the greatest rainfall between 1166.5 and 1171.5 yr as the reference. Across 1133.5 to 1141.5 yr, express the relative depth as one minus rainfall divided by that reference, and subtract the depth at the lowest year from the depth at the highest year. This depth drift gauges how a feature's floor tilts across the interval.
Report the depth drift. -0.12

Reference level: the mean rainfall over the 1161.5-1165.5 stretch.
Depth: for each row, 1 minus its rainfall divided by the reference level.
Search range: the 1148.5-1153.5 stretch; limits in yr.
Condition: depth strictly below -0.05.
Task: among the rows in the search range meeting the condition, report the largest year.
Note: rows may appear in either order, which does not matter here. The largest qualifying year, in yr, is 1152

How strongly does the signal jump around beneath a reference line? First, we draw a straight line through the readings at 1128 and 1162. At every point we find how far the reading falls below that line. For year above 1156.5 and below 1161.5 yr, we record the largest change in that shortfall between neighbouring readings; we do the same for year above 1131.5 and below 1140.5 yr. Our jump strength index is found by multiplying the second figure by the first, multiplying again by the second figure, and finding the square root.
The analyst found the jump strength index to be 10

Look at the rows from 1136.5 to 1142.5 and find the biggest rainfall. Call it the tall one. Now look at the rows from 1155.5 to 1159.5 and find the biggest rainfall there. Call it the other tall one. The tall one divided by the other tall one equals 1.03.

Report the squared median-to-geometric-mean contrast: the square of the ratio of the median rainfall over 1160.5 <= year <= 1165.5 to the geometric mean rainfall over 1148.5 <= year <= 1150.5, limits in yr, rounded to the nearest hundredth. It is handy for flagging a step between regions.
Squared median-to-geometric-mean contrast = 0.81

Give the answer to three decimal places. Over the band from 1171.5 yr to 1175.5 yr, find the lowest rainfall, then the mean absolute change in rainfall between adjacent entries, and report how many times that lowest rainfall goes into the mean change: 0.035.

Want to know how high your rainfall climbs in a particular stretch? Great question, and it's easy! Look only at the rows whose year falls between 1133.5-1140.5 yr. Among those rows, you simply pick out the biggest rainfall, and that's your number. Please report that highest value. 35.5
